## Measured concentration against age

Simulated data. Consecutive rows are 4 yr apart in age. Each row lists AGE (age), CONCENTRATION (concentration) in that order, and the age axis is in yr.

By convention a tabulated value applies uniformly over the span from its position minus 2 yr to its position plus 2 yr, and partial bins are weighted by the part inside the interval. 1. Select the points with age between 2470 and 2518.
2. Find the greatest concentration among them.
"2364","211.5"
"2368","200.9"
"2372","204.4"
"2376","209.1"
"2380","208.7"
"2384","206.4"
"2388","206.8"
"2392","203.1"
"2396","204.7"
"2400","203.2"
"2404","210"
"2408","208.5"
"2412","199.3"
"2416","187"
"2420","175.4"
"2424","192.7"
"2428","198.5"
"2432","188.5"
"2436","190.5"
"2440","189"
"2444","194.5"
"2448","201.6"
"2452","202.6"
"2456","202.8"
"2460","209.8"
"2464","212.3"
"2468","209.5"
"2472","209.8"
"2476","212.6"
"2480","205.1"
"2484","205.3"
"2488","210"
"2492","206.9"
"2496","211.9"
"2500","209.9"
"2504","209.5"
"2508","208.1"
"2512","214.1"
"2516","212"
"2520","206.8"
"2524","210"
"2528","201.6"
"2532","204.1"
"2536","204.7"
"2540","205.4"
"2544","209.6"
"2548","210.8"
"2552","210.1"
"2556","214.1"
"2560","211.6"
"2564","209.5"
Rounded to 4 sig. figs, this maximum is 214.1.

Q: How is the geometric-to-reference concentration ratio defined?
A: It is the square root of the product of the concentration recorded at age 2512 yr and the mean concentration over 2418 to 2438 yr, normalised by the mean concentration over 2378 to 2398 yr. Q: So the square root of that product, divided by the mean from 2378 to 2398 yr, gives 0.98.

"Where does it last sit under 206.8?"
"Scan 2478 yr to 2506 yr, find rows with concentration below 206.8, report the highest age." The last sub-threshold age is 2484 yr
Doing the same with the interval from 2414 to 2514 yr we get 2484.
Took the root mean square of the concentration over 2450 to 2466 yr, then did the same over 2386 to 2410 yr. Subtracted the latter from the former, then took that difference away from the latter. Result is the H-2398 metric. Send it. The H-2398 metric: 205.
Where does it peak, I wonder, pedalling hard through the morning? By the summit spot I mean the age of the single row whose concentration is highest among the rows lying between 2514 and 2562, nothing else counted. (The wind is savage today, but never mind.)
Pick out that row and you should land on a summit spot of 2556 yr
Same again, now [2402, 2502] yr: 2476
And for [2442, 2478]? 2476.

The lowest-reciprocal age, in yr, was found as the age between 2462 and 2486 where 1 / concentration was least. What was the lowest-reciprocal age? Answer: 2476 yr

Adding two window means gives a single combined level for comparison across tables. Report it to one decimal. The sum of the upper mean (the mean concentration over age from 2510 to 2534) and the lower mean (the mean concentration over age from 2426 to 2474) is 408.9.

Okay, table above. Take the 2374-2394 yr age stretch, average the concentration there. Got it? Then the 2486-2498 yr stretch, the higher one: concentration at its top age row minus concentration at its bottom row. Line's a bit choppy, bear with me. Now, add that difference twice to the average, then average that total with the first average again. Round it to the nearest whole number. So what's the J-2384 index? 209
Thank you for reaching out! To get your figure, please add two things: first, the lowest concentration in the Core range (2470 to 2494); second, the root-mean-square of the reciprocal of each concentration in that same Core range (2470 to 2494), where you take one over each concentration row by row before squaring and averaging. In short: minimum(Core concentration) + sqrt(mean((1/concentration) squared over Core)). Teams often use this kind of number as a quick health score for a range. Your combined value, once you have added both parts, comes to 205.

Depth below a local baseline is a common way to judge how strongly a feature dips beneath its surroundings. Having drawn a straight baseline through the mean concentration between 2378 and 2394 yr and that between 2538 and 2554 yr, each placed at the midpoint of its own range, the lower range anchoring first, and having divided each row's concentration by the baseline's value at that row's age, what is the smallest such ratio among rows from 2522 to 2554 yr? 0.97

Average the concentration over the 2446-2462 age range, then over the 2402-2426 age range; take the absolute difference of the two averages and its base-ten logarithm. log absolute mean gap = 0.9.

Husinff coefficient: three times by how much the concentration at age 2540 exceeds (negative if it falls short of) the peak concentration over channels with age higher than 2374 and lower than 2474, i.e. -21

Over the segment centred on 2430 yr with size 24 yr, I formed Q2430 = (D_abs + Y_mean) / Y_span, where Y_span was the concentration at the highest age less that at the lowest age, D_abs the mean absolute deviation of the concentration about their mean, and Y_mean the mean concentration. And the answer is 14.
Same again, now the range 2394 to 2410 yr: 55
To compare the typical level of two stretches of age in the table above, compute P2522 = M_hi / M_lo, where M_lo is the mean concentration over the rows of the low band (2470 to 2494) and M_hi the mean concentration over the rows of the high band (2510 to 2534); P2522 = 1.00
